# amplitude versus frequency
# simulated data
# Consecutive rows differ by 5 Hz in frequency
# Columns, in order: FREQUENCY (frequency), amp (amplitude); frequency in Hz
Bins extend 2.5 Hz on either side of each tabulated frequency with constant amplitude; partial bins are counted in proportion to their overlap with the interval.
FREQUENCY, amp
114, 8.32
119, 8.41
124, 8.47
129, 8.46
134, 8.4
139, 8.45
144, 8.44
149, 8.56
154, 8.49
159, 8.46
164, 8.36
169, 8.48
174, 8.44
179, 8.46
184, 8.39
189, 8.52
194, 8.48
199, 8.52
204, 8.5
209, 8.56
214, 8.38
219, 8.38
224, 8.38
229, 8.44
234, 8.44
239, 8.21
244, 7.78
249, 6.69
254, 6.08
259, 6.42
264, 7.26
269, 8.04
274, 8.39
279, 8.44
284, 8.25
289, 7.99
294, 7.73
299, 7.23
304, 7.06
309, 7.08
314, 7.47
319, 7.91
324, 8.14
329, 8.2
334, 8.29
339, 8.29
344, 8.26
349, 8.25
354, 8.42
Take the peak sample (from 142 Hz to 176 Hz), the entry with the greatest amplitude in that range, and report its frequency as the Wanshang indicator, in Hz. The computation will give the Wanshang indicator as 149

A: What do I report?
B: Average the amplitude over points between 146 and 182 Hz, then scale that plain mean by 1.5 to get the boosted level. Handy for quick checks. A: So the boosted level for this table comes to 12.7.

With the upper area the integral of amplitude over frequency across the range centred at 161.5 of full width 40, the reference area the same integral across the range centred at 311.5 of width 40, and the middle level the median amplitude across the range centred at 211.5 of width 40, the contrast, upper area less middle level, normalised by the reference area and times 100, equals 109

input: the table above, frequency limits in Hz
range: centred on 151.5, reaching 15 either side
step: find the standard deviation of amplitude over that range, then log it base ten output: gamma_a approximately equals -1.2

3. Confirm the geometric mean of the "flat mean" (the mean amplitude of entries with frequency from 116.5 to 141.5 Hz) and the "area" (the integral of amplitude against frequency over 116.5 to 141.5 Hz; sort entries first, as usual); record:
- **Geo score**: 42.2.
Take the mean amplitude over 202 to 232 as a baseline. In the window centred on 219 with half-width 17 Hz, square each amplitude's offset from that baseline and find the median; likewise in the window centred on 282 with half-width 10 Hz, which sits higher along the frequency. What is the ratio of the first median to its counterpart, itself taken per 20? 0.009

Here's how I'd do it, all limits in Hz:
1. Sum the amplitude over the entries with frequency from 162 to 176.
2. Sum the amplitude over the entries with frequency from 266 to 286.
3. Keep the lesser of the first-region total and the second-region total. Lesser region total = 25.3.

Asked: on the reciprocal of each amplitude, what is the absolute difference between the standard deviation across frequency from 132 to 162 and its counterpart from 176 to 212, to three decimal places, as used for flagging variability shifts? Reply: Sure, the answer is 0.000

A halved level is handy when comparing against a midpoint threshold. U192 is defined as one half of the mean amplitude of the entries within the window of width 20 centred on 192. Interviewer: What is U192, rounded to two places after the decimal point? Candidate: 4.24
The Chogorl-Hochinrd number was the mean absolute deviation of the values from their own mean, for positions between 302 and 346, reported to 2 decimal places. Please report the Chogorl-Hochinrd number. 0.43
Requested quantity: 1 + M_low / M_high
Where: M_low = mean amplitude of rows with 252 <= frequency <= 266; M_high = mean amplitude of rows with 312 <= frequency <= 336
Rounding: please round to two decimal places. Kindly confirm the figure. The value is 1.82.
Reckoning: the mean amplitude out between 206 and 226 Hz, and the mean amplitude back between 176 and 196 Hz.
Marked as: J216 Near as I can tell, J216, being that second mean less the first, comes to 0.0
